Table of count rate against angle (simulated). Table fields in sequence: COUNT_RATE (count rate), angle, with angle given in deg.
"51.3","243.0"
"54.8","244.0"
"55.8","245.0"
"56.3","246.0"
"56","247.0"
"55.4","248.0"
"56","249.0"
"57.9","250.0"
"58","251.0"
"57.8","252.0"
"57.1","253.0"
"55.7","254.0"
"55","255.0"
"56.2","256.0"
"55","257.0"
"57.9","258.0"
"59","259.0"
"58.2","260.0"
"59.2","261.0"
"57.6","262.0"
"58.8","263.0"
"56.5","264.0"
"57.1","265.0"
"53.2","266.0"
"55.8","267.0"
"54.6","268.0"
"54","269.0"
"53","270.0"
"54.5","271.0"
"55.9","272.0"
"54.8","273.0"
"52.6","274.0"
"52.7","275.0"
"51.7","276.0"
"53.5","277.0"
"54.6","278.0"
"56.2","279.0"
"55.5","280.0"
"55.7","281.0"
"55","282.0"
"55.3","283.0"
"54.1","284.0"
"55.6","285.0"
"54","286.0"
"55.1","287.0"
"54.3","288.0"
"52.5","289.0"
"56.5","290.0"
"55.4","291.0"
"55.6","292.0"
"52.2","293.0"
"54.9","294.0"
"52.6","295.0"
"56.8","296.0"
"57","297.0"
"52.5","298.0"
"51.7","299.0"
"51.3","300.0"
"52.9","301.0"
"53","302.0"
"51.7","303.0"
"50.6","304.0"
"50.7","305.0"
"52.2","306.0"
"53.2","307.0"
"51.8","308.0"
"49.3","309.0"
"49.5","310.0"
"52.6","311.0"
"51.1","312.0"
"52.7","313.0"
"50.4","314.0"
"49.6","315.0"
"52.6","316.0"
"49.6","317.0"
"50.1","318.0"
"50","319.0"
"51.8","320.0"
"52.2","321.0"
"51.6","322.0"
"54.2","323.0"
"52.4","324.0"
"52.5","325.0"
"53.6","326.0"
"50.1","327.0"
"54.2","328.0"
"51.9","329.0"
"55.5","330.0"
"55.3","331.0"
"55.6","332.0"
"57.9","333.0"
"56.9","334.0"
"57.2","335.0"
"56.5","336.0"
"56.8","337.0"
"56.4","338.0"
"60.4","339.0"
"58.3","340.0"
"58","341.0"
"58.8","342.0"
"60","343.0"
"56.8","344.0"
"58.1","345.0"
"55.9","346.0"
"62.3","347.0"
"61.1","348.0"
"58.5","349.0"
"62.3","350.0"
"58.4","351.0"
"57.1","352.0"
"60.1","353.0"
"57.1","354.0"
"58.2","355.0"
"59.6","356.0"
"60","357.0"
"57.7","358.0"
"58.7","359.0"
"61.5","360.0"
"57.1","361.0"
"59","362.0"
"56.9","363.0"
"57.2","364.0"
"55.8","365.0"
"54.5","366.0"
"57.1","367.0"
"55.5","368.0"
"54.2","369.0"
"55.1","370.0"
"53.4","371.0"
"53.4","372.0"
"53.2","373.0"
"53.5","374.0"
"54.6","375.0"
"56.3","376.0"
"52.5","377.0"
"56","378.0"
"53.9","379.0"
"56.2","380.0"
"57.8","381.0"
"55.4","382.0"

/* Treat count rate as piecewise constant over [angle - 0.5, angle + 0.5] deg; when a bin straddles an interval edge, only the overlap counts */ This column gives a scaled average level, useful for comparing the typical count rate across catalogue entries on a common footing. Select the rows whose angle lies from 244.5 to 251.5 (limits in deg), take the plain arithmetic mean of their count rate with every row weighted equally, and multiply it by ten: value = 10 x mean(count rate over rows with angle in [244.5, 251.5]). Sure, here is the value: 565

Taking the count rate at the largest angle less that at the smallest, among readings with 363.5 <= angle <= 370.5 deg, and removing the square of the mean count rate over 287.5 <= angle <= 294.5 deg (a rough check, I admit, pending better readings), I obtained -2971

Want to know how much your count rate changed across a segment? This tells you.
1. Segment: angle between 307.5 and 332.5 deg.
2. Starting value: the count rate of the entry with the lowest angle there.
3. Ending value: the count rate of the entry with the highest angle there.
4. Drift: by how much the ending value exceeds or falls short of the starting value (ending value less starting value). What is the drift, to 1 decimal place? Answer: 3.8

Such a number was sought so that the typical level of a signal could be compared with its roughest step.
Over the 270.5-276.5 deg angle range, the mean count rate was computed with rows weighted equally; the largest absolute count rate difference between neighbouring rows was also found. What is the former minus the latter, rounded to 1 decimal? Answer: 51.5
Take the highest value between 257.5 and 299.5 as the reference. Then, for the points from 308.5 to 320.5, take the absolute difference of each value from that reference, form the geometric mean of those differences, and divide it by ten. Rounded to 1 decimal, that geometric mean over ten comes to 0.8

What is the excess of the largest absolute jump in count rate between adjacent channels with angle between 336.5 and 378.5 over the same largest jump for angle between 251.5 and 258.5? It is 3.5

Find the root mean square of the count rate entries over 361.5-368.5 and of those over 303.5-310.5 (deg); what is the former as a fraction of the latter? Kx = 1.11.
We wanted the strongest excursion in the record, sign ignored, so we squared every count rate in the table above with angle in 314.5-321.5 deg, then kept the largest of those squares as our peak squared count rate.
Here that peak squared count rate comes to 2767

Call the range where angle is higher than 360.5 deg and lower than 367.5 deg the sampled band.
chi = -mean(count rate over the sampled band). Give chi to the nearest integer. -57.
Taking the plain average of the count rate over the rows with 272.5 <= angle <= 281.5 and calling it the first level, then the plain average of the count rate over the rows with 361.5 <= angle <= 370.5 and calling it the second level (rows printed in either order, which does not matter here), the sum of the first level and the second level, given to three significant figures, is 110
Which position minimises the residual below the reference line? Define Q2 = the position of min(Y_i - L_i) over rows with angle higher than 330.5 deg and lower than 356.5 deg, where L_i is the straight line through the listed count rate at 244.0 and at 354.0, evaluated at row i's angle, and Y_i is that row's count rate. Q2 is 331.0 deg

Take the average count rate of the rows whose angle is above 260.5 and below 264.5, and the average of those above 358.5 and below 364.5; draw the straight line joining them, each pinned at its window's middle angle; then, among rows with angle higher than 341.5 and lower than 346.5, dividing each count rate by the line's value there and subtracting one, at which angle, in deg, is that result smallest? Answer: 346.0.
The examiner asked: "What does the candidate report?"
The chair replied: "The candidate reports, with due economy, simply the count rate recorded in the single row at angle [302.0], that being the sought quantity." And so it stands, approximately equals 53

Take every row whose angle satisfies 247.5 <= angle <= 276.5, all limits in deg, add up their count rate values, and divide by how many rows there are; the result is 56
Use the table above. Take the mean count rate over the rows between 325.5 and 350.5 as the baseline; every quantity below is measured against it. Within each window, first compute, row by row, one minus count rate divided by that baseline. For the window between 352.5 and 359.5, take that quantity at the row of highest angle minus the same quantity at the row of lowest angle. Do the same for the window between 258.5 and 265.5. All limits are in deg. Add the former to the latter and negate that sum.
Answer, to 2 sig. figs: -0.058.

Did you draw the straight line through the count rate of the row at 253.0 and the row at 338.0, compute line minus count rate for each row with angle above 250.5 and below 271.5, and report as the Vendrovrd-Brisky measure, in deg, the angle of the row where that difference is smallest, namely 261.0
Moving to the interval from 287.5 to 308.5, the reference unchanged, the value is 297.0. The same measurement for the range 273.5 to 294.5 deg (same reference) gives 290.0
